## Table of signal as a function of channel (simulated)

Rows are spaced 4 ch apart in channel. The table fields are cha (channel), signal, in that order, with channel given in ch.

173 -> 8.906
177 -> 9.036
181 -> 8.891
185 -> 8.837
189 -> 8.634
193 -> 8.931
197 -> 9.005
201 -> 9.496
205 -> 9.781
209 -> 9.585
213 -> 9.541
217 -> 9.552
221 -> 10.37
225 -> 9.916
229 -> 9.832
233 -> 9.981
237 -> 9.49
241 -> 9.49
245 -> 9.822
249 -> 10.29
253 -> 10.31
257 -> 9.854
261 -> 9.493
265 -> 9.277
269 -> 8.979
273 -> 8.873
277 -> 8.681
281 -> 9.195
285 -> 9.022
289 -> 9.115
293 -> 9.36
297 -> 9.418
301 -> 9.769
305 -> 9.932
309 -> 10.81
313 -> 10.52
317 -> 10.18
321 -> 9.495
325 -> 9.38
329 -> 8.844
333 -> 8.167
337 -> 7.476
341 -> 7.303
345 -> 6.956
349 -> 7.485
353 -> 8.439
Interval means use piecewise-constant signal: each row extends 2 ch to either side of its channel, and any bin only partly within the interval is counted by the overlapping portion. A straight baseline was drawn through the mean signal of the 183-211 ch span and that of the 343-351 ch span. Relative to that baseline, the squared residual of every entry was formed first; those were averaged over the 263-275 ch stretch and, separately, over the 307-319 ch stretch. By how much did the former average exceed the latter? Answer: -7.4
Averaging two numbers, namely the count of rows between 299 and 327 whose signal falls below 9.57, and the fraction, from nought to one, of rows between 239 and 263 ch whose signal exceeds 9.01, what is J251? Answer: 1.5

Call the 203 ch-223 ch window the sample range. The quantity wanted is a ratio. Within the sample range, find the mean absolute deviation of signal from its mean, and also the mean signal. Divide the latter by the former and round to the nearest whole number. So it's 39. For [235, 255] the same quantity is 29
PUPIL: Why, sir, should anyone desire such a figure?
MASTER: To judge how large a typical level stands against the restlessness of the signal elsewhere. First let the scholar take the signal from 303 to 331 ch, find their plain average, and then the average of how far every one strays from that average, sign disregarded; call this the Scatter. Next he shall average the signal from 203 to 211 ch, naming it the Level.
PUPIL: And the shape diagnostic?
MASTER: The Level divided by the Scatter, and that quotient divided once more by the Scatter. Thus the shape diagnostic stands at 32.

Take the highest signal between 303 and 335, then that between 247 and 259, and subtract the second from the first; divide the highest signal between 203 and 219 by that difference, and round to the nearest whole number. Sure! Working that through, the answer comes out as 20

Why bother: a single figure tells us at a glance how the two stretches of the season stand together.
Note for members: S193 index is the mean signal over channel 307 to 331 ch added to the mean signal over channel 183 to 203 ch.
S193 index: 18.9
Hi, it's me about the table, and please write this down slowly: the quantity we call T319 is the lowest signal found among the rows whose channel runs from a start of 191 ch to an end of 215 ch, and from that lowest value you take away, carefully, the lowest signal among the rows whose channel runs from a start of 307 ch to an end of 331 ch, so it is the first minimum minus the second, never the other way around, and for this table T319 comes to 0.1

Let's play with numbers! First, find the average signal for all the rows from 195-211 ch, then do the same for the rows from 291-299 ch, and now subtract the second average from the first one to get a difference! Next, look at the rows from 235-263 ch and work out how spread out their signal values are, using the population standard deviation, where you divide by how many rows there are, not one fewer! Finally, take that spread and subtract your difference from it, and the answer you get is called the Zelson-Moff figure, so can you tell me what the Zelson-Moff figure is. 0.3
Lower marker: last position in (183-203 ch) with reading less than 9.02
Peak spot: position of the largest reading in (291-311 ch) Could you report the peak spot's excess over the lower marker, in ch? 112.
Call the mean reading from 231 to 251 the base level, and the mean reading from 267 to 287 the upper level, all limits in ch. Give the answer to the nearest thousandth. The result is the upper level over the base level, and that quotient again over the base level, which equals 0.093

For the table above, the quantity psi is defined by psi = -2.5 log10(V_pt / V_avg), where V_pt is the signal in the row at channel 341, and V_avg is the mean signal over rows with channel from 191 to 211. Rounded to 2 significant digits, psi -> 0.27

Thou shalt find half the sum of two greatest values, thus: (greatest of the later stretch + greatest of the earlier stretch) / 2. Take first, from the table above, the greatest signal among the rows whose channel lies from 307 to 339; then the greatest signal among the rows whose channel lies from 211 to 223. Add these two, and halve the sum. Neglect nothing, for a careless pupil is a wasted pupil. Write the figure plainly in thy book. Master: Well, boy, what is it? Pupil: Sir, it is 10.6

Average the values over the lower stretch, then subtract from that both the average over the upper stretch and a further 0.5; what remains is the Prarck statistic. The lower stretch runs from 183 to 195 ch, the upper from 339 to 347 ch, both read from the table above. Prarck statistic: 1.2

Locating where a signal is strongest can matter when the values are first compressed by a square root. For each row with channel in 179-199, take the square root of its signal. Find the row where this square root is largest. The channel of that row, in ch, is 197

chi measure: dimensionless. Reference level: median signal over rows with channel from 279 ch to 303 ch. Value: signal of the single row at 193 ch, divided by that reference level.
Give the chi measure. 0.96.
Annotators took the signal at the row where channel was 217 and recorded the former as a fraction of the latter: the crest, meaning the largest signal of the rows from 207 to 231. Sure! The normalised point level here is 0.92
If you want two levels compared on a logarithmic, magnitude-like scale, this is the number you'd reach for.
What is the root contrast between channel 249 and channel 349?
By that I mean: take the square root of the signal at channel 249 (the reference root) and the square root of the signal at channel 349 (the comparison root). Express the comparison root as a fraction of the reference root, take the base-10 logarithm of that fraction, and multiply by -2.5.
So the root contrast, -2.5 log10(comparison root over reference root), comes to 0.17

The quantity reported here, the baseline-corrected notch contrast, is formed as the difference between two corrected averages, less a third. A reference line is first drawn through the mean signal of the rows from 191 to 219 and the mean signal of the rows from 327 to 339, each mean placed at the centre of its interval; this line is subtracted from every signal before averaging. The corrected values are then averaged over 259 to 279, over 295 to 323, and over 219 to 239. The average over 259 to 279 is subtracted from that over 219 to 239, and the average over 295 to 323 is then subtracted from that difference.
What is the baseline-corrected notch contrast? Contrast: -1.2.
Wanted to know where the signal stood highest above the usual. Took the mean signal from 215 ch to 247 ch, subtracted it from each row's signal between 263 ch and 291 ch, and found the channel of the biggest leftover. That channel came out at 265 ch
